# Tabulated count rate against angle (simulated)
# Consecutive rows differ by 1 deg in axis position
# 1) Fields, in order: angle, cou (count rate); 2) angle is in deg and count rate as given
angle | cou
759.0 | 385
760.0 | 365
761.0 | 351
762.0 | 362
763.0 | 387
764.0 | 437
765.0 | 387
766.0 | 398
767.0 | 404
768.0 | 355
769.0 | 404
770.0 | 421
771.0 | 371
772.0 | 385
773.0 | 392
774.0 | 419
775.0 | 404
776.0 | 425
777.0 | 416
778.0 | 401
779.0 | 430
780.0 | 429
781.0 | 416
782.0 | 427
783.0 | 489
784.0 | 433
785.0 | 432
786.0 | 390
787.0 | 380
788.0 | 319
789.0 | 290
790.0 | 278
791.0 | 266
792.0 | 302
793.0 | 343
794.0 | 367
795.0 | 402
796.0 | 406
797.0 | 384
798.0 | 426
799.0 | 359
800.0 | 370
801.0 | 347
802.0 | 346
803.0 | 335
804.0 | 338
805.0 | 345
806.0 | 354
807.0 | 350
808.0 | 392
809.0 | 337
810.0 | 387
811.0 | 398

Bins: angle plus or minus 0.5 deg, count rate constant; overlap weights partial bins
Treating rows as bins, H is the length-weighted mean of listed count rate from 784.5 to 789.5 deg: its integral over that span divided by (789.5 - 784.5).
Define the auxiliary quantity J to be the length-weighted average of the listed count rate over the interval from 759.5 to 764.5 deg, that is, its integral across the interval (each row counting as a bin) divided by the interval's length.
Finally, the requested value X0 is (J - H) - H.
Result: -344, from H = 362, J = 380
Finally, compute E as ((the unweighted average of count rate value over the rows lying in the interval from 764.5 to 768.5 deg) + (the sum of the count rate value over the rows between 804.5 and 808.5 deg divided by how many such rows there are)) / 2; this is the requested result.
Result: 373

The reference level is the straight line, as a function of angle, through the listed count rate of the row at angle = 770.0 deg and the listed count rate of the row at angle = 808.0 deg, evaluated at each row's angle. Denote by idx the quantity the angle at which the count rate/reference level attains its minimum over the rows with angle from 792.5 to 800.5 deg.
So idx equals 793.0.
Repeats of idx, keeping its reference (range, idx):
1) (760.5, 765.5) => 761.0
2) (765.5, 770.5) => 768.0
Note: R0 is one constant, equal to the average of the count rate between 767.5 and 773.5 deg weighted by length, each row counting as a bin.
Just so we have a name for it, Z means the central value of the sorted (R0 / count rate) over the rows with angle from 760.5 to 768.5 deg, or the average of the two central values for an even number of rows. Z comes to 1.00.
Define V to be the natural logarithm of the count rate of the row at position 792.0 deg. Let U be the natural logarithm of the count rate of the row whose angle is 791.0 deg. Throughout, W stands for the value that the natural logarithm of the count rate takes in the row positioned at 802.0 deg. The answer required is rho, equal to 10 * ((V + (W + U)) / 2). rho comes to 85.7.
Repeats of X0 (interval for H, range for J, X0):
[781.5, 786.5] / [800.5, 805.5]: -526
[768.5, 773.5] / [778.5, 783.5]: -351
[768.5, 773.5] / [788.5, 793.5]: -493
